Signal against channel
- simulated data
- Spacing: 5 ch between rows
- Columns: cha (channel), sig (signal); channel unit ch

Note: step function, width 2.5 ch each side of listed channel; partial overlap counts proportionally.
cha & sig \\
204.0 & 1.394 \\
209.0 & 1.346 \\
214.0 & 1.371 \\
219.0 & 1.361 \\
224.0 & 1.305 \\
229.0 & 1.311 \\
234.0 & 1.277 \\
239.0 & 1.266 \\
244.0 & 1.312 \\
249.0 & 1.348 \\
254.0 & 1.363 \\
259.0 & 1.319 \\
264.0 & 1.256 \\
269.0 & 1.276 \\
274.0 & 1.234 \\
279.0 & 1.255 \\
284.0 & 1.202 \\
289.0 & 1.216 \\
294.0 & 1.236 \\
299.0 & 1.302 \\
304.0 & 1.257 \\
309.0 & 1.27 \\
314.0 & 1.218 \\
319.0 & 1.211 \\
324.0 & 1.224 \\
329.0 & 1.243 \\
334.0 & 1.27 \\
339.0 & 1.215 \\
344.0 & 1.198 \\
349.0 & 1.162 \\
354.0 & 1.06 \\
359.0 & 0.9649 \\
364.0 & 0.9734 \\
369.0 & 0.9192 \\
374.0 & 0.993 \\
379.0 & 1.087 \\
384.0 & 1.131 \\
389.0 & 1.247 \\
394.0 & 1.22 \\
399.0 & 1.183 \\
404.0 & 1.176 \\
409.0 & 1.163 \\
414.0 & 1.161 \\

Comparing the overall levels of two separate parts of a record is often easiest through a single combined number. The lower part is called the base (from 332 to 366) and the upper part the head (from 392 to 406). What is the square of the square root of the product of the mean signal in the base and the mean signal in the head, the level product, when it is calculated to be 1.34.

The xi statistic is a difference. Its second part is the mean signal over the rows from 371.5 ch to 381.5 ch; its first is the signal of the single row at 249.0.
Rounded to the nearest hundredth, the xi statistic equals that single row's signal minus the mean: 0.31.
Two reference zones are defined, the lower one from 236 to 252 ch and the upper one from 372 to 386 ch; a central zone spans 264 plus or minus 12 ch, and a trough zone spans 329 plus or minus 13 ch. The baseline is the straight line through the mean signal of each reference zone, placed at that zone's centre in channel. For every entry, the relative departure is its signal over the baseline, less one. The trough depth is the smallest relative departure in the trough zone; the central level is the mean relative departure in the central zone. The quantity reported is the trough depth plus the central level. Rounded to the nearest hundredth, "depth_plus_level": 0.04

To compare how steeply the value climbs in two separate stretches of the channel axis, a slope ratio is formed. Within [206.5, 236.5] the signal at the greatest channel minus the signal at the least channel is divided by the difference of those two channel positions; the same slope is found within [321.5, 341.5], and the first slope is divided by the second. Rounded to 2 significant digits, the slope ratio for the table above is 4.6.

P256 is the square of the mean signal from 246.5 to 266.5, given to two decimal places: 1.75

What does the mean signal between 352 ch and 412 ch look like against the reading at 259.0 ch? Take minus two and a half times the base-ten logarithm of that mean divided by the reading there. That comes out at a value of 0.20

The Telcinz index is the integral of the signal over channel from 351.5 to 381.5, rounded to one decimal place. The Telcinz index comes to 30.0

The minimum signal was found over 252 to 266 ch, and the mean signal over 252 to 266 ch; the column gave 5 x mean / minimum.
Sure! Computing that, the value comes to 5.23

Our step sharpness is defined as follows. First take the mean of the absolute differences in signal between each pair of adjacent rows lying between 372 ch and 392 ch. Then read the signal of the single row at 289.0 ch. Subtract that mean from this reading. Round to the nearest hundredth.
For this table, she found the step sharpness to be 1.13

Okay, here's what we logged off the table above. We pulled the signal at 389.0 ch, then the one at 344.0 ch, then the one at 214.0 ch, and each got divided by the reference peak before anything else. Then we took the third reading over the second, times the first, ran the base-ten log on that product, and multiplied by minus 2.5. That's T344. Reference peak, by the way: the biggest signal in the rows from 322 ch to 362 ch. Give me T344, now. -0.13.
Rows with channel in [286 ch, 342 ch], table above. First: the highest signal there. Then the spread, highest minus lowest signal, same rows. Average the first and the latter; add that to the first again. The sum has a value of 2.00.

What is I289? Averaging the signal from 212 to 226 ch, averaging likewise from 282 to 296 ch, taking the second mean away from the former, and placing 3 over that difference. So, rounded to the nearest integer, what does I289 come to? 23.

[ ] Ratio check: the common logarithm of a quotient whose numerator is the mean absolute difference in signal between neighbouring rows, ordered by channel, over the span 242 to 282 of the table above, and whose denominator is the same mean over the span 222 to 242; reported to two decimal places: 0.31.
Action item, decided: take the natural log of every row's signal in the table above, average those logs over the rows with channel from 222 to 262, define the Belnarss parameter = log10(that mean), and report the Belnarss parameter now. -0.57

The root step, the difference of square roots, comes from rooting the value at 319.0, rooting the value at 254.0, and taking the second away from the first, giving -0.067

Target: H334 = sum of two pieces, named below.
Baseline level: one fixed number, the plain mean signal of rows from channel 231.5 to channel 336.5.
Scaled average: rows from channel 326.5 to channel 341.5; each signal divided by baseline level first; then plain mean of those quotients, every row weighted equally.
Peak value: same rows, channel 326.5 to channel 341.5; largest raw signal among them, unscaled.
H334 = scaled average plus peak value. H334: 2.25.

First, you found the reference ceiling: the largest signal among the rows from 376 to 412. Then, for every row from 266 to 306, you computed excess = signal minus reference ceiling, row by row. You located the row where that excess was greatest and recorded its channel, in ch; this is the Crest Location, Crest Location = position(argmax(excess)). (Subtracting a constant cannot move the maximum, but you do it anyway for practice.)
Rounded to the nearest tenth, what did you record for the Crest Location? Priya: 299.0 ch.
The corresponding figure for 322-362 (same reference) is 334.0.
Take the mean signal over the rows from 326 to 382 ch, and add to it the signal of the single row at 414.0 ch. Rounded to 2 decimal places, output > 2.26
